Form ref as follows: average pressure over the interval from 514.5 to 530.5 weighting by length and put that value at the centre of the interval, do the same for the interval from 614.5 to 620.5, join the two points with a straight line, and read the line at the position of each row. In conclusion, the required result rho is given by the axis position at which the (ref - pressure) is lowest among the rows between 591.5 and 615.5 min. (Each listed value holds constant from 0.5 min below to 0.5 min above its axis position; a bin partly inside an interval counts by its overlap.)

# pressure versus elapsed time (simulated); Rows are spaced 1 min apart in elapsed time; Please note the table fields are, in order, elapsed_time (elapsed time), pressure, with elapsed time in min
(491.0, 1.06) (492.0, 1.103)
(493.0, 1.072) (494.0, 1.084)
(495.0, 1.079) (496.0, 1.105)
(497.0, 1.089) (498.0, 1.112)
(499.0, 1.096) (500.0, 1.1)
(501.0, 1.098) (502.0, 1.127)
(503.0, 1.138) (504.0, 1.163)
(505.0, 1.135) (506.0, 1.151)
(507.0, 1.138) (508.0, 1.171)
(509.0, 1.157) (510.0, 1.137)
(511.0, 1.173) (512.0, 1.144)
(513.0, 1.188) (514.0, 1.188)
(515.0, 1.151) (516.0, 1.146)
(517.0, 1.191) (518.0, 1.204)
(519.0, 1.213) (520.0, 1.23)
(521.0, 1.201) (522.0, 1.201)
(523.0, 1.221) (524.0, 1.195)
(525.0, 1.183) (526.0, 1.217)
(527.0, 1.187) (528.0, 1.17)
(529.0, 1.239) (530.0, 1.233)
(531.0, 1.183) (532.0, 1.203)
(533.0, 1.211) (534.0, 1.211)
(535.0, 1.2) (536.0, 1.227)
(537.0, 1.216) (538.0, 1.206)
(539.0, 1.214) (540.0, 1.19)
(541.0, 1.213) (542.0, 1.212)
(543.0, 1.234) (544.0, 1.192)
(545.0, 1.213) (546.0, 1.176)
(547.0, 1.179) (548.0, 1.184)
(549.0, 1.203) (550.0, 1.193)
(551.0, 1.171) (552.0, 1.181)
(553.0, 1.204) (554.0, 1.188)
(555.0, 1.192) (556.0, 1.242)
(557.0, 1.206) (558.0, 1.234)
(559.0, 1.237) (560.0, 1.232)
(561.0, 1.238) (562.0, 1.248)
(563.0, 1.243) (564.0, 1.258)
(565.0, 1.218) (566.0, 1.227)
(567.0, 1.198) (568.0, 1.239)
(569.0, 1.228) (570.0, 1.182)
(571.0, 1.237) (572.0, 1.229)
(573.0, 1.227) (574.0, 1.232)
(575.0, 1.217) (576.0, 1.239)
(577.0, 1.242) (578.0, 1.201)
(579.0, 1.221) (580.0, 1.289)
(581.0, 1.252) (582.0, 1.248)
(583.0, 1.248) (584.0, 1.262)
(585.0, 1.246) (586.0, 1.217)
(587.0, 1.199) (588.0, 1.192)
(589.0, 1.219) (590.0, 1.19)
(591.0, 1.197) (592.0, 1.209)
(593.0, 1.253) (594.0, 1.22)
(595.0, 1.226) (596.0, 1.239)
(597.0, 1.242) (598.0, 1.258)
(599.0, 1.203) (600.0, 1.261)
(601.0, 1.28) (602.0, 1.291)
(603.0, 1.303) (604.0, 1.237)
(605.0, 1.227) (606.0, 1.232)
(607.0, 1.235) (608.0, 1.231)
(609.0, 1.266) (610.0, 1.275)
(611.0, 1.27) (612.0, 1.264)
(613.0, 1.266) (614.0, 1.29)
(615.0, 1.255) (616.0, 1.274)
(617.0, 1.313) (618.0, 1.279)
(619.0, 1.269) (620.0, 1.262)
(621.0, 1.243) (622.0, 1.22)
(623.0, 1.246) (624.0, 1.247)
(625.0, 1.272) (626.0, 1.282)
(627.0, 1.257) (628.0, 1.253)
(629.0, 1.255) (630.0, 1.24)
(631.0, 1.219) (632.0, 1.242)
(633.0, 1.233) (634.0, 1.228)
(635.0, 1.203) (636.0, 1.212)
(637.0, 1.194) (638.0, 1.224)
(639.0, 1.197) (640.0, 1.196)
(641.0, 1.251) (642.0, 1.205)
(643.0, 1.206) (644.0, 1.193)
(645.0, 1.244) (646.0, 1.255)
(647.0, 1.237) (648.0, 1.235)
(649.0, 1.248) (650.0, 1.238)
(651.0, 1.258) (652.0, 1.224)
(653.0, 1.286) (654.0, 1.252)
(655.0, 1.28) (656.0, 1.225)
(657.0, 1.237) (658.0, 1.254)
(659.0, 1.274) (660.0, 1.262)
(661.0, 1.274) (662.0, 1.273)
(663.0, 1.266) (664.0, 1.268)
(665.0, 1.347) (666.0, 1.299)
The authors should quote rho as 603.0 min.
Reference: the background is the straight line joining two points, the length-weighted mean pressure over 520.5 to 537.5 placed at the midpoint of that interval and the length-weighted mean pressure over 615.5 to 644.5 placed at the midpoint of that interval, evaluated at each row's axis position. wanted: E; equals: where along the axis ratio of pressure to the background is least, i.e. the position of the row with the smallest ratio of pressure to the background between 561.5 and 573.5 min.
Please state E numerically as 570.0 min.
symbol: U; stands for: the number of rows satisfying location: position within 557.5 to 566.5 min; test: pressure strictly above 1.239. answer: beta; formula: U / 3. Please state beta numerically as 1.0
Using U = 3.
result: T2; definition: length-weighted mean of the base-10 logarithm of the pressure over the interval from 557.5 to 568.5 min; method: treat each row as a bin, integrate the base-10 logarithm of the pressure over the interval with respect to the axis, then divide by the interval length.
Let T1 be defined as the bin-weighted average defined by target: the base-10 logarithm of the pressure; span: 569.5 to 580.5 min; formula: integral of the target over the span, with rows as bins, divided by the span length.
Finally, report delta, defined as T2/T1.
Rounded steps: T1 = 0.089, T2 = 0.091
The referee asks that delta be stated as 1.0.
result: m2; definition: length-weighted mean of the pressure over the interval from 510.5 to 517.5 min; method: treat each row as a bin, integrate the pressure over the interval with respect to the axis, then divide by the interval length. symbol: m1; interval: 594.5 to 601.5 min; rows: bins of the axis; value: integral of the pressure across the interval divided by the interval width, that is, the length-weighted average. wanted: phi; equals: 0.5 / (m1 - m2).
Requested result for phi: 7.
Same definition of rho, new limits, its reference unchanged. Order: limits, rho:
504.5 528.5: 520.0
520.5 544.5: 529.0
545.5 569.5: 564.0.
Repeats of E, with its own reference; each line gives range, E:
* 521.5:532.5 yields 528.0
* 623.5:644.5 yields 644.0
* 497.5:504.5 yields 499.0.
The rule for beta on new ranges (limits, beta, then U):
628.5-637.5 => 1.0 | 3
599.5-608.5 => 1.3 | 4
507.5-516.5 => 0.0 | 0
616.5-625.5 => 2.7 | 8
